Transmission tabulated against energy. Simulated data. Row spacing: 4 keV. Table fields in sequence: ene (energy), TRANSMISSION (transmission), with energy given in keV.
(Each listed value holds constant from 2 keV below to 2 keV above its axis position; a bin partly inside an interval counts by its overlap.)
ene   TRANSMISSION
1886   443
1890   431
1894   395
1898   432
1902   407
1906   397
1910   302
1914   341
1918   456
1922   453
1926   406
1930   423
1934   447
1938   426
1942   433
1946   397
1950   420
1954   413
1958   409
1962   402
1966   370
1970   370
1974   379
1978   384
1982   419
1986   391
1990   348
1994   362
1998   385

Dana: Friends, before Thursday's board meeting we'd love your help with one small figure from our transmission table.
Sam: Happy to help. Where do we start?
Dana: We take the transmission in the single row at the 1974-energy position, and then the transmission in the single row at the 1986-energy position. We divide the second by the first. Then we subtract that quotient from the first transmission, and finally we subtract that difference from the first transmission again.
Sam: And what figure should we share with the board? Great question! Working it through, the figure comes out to 1.03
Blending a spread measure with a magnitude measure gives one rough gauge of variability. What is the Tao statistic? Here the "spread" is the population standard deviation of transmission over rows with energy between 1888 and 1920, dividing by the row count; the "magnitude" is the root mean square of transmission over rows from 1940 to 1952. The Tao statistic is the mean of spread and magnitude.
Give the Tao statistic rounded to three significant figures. 232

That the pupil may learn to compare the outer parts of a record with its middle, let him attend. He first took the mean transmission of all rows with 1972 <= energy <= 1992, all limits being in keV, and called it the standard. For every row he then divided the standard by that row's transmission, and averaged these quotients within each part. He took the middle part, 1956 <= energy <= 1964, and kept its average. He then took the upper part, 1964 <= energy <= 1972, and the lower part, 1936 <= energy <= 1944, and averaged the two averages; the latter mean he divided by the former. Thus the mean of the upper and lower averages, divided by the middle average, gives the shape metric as 1.02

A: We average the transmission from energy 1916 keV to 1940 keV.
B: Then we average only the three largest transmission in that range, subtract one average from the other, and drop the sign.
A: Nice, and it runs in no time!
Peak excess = 17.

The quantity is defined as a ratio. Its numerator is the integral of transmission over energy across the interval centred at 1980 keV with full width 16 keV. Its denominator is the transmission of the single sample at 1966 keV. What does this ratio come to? 17.0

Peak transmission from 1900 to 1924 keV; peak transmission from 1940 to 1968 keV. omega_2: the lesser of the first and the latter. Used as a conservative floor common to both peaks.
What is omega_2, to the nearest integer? 433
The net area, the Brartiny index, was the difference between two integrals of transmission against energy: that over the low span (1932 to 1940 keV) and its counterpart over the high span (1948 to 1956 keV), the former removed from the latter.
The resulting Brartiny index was -160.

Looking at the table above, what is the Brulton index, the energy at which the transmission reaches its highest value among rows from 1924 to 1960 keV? 1934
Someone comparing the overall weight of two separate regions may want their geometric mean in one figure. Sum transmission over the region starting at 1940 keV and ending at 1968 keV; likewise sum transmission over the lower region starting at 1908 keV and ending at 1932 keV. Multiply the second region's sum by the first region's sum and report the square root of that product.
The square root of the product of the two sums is 2602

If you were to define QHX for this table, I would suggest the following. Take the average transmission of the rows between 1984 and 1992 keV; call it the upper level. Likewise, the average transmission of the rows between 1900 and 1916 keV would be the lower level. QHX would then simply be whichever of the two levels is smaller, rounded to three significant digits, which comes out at 362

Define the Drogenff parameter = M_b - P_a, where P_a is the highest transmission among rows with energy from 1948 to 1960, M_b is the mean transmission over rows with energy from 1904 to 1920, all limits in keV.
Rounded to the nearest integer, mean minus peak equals -46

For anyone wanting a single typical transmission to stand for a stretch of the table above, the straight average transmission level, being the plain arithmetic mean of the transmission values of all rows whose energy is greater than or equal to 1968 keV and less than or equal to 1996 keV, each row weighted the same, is 379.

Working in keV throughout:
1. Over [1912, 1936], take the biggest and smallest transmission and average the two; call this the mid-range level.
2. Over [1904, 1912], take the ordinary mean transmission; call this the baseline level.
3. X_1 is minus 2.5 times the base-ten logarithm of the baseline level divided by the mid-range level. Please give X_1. 0.14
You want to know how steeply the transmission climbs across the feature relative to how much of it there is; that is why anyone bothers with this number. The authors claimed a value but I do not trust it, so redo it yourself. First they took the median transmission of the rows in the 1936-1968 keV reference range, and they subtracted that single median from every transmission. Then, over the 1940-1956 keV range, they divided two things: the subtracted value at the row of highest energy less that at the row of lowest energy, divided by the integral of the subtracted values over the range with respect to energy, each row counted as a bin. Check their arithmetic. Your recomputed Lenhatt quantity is -0.3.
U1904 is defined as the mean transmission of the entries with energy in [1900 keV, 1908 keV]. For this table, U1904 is 402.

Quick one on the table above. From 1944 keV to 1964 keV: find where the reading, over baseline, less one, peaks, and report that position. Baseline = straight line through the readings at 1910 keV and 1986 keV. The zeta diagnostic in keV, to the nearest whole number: 1950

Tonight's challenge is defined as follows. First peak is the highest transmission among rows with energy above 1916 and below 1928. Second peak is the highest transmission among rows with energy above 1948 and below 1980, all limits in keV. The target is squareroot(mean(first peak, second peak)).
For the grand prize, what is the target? 20.9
